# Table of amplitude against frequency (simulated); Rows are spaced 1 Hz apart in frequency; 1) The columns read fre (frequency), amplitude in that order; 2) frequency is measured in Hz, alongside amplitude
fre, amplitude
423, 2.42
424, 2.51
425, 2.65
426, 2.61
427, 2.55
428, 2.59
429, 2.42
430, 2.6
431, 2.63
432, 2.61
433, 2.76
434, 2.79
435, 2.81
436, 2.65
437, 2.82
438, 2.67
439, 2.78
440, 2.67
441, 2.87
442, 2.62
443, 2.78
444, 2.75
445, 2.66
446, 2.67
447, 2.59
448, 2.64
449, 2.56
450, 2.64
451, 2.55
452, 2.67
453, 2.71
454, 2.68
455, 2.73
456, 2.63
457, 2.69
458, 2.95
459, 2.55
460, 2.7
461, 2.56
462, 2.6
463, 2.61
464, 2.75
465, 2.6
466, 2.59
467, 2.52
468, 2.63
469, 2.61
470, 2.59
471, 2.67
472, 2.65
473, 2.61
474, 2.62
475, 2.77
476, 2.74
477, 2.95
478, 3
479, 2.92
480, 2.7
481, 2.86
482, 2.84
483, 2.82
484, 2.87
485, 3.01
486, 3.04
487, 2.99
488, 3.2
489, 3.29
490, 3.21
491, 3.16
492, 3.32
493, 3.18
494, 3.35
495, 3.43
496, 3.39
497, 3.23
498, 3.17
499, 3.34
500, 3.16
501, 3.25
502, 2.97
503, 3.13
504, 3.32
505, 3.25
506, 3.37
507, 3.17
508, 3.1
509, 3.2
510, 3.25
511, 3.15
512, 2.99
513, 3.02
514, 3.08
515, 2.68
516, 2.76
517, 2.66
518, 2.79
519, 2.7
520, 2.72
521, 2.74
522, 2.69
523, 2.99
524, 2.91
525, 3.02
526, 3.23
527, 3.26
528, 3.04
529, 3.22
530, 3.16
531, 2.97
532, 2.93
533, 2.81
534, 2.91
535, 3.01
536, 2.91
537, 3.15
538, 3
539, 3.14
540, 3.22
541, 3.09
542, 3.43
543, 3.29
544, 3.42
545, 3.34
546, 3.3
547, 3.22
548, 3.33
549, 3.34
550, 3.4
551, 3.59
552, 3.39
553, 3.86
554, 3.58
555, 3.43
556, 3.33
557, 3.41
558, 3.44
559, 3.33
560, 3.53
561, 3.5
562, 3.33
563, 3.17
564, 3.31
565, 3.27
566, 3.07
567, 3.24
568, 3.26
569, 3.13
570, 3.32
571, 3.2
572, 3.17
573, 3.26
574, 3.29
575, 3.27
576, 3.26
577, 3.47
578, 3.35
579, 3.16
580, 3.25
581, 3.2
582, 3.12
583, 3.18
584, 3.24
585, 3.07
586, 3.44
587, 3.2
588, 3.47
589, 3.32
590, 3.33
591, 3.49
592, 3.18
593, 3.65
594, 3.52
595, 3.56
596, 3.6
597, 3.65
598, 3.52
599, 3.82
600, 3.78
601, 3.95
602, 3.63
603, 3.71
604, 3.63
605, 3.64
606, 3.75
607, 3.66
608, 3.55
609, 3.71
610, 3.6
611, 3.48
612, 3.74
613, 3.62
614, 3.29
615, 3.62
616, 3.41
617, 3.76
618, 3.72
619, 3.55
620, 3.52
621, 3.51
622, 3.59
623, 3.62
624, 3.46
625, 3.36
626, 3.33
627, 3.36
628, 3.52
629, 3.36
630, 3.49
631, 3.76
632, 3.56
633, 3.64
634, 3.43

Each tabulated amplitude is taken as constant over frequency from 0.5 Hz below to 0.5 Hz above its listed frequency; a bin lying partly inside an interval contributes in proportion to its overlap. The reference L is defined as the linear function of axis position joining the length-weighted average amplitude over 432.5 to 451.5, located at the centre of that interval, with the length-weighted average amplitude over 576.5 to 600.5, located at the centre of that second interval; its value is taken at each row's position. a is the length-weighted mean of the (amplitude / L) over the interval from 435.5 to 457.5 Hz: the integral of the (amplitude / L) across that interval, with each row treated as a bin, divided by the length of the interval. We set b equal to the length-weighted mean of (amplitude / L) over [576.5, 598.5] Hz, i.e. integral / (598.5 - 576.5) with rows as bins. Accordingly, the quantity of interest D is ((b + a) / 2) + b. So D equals 1.98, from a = 0.99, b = 0.99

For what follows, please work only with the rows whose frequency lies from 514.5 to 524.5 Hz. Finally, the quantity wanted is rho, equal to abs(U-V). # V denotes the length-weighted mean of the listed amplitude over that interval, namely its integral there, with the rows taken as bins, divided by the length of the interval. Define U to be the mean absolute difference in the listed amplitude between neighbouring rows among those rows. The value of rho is 2.7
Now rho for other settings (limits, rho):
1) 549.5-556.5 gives 3.3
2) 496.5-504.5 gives 3.0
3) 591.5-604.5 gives 3.5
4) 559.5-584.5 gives 3.2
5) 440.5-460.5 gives 2.6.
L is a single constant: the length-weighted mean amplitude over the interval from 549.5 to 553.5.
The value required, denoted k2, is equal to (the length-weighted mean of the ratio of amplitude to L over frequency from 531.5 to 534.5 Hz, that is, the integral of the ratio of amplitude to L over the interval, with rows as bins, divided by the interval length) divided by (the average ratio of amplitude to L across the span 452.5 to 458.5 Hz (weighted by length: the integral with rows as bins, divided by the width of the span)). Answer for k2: 1.06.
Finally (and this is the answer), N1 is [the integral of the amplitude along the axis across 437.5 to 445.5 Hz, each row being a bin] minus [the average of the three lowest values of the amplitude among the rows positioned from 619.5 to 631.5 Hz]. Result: 18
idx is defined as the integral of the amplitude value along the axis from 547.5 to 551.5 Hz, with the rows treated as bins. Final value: 13.7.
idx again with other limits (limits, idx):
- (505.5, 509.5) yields 12.8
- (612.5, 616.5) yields 13.9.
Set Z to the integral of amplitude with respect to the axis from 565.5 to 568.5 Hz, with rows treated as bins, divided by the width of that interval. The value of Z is 3.2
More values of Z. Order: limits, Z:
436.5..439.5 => 2.8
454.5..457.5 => 2.7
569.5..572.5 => 3.2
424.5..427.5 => 2.6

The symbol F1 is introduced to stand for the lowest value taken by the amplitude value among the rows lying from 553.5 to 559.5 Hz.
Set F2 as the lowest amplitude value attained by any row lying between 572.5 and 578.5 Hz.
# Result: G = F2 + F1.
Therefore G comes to 6.6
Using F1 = 3.33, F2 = 3.26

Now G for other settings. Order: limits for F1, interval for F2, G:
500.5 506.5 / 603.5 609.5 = 6.5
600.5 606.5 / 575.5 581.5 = 6.8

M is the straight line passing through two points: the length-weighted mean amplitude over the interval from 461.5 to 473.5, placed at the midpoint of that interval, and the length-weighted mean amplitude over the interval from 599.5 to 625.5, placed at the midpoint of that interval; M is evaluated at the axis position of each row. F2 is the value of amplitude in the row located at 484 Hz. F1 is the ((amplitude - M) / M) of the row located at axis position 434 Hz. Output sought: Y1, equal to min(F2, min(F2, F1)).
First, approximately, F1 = 0.17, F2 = 2.87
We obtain 0.17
